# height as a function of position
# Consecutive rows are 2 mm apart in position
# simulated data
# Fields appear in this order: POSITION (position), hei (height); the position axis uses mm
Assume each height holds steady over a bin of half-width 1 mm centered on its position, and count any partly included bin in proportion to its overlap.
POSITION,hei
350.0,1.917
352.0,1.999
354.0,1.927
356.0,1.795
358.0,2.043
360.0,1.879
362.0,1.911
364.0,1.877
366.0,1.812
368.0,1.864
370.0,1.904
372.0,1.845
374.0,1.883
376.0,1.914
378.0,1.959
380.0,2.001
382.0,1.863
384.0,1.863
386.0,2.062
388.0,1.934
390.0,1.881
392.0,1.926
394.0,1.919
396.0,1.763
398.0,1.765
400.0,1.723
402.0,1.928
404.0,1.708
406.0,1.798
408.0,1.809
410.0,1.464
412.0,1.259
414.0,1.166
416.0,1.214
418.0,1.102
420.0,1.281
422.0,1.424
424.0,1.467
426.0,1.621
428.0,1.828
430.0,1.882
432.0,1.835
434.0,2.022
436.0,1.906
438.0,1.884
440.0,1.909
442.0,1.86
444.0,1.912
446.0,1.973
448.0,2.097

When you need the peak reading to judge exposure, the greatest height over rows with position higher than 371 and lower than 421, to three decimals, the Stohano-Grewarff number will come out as 2.062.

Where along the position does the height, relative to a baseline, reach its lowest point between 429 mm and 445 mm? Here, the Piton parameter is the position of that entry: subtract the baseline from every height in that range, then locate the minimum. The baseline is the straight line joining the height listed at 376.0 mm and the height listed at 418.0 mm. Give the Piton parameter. 432.0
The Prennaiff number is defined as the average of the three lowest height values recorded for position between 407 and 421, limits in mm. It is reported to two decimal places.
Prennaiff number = 1.16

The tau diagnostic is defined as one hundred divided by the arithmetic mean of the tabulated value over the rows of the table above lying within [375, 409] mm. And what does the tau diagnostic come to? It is 53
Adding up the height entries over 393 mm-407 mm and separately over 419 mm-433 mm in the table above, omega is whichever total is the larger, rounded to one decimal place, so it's 12.6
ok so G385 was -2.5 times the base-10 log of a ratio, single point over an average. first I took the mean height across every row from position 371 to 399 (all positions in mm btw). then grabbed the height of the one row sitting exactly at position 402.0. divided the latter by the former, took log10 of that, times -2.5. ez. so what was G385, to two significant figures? -0.017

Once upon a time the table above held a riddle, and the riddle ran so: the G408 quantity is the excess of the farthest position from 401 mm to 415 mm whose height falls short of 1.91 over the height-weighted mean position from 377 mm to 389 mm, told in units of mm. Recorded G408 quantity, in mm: 31.0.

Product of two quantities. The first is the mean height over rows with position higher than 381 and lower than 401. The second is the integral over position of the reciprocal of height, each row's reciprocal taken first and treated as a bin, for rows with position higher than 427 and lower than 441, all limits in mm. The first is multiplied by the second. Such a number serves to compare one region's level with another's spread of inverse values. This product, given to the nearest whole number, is 14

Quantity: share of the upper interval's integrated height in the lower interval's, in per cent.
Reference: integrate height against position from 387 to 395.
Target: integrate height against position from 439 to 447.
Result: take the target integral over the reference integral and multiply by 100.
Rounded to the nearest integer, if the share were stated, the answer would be 100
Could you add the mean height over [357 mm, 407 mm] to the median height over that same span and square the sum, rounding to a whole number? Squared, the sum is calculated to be 14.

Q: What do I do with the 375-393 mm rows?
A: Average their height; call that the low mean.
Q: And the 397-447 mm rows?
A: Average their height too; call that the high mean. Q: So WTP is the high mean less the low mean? -0.26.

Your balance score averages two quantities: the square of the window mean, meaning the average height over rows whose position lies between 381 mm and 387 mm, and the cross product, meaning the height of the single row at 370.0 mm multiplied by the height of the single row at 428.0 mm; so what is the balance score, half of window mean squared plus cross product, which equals 3.60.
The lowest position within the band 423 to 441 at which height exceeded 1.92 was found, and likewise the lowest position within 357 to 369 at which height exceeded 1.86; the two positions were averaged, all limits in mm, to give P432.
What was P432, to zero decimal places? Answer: 396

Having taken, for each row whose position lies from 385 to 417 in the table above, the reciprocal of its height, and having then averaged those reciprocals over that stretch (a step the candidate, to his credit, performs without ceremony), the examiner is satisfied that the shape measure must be 0.60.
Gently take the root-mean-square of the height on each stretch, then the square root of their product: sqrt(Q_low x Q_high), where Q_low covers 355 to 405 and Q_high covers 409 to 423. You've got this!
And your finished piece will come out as 1.55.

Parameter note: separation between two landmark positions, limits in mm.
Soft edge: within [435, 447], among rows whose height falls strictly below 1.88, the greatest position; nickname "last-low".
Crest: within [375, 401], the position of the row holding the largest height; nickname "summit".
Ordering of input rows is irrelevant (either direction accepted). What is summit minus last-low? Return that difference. -56 mm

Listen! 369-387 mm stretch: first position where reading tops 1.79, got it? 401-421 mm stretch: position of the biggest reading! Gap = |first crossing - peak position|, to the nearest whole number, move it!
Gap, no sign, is 32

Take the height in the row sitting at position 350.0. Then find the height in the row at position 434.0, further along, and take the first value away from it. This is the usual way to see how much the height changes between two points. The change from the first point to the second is 0.1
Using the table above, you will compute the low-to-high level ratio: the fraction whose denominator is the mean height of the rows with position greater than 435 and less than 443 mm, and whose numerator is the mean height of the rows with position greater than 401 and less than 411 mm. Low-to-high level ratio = 0.92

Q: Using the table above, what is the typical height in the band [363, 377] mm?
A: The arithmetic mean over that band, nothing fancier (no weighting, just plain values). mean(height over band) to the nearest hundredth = 1.87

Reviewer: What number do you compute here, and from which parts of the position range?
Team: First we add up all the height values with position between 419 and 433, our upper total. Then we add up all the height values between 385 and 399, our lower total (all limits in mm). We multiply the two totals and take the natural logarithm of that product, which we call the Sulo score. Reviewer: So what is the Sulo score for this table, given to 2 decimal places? 5.01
